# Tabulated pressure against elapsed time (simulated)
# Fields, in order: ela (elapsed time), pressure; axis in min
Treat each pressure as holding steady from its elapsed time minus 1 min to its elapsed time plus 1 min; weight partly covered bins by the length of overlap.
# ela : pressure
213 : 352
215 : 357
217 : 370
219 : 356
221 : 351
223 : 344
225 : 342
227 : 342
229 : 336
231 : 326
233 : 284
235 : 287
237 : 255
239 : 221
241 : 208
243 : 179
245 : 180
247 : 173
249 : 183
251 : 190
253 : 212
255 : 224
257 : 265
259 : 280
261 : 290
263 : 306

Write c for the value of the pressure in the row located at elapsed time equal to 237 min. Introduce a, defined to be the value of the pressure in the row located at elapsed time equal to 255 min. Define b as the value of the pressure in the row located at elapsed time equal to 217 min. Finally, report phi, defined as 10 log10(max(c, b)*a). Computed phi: 49.2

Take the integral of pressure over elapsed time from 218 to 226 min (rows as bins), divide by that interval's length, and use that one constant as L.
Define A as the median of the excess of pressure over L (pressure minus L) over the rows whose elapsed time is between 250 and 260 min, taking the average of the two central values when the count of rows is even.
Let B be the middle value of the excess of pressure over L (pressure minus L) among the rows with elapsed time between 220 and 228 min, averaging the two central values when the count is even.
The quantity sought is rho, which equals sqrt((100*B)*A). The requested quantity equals 255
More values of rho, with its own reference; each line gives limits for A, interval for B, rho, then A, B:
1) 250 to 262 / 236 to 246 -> 1206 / -104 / -140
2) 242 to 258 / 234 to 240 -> 1228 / -162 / -93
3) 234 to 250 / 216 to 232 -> 283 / -153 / -5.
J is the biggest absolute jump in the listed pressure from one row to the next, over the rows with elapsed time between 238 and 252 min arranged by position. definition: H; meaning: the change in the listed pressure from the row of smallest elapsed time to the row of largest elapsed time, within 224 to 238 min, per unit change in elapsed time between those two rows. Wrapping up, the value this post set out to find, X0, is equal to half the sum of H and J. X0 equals 11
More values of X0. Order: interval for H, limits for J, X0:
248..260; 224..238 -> 26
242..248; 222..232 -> 4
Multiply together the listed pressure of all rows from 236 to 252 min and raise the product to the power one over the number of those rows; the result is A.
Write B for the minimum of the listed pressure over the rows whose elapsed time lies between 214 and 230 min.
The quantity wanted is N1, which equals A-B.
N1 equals -139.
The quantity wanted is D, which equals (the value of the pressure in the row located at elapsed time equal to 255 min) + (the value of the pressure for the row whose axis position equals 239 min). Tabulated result 445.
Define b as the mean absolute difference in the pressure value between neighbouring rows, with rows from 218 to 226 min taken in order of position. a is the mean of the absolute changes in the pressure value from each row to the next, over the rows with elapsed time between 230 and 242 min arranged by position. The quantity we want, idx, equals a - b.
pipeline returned 20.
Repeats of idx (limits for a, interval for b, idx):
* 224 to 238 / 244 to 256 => 4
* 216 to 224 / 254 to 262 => -13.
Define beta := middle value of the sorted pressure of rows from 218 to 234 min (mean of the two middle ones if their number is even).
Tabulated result 342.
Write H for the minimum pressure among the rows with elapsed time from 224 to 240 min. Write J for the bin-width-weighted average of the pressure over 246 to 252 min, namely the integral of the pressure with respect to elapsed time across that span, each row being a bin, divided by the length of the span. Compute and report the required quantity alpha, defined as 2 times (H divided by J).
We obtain 2.4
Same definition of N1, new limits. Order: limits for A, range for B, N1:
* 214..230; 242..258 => 177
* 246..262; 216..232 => -103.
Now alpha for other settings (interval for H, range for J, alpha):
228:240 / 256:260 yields 1.6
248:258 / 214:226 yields 1.0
